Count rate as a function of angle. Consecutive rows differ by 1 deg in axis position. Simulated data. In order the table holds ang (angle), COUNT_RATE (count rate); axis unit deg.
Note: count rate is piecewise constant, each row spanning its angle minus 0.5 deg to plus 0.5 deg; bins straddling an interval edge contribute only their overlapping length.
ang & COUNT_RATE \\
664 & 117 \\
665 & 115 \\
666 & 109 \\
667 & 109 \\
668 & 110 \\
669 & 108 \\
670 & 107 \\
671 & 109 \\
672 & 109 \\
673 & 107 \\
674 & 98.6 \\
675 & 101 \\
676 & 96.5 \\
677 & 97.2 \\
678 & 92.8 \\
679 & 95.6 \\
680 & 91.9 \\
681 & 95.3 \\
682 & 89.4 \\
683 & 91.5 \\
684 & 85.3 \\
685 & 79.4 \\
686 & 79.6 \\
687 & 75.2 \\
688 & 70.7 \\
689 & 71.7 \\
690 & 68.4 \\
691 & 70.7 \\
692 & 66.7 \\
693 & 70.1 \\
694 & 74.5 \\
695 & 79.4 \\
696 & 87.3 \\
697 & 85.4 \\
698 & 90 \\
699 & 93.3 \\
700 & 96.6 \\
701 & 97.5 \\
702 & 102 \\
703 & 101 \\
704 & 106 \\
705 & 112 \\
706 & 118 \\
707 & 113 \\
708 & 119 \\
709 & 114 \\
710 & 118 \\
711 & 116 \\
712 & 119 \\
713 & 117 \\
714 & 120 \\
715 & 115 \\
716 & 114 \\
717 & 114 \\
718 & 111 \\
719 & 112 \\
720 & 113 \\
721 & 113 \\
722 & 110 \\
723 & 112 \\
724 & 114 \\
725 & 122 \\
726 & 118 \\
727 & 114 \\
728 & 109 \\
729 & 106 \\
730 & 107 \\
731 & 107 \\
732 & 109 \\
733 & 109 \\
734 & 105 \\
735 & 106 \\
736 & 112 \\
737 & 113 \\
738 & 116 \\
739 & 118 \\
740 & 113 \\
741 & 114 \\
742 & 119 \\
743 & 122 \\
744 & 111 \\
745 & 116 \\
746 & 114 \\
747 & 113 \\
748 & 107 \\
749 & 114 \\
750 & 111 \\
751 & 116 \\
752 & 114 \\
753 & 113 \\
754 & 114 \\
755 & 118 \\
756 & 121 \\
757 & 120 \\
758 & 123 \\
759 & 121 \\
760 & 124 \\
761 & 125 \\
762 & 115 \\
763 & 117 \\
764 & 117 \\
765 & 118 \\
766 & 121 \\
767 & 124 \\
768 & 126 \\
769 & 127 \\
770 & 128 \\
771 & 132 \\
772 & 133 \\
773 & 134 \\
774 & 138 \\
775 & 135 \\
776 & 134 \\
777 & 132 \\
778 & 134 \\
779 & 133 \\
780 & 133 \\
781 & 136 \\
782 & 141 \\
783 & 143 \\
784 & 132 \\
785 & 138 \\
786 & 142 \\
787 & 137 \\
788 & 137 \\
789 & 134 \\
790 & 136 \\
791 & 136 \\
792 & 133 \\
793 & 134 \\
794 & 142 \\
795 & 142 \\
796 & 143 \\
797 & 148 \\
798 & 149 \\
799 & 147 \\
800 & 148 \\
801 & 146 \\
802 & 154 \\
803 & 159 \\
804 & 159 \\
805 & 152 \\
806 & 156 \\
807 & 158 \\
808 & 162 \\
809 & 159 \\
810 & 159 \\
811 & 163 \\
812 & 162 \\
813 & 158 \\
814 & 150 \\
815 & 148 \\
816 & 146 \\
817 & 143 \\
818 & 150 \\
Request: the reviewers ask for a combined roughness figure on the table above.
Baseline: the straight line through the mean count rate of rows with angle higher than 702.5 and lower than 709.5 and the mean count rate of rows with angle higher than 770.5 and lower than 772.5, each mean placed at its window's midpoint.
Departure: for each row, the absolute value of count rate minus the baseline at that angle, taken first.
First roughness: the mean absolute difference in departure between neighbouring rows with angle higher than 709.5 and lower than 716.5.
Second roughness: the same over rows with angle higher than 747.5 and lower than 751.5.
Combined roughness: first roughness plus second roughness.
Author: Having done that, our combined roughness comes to 7.6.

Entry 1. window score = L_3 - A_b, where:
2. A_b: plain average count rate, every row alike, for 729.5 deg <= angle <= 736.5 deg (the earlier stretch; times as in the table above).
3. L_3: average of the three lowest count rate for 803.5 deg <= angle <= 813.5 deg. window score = 47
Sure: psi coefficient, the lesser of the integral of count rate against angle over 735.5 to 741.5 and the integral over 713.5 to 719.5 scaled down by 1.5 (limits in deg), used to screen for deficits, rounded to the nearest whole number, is 457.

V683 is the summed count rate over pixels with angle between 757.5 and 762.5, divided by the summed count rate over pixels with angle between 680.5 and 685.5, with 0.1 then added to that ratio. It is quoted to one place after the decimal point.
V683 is 1.5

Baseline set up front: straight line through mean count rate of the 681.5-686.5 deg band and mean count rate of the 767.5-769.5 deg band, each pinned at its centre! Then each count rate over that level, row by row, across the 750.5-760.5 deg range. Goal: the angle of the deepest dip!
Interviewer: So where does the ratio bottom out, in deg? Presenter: 753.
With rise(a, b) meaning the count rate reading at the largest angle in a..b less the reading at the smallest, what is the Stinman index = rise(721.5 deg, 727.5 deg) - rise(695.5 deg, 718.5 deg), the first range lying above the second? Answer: -20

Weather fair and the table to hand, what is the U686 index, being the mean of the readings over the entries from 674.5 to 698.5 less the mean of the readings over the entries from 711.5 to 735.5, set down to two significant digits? -29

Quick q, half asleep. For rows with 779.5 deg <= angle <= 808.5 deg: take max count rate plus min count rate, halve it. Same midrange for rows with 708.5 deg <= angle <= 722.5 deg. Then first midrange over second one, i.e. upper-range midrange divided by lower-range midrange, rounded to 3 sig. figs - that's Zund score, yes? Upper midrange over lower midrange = 1.28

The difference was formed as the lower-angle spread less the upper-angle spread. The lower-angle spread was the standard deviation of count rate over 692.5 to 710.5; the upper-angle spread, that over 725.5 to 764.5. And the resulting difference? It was 10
